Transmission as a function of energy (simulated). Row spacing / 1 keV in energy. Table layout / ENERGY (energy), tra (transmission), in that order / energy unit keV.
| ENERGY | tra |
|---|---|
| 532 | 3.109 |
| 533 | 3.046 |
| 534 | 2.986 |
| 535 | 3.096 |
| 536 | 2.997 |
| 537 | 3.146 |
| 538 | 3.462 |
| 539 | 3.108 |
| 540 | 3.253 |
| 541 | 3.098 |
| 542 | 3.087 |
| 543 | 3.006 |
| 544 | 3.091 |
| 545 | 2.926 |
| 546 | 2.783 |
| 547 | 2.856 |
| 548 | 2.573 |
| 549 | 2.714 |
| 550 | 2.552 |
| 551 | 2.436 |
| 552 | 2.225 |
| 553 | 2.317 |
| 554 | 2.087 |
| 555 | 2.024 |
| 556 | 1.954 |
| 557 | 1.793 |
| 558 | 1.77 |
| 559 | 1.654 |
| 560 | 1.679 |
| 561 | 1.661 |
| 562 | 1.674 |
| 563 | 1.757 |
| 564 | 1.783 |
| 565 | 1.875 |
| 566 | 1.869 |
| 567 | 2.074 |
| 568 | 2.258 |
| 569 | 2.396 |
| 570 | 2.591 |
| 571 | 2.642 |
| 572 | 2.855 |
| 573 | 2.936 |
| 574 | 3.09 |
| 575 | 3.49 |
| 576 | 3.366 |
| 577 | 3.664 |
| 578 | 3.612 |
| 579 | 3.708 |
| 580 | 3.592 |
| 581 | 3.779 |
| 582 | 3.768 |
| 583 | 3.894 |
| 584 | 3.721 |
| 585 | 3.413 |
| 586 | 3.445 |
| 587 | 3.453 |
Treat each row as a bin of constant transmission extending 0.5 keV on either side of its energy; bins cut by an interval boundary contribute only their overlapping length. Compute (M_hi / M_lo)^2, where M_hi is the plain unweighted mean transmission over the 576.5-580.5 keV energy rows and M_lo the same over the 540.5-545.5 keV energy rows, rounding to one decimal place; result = 1.4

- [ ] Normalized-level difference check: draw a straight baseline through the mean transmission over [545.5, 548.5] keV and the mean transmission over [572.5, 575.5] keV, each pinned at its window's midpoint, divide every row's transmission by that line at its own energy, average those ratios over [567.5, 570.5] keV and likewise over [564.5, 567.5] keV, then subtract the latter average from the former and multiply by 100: 14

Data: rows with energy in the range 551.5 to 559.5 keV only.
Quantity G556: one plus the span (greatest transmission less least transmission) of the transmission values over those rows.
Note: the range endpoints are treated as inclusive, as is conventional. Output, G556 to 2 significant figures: 1.7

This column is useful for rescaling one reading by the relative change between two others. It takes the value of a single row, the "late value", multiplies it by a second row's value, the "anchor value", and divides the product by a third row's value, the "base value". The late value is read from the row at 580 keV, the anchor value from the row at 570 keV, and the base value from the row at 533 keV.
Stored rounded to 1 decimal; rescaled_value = 3.1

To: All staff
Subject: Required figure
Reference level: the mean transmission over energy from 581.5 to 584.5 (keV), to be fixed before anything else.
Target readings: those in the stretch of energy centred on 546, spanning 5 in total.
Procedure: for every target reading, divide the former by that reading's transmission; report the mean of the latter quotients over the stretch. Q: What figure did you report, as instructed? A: 1.3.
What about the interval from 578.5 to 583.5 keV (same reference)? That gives 1.0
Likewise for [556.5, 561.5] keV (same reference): 2.2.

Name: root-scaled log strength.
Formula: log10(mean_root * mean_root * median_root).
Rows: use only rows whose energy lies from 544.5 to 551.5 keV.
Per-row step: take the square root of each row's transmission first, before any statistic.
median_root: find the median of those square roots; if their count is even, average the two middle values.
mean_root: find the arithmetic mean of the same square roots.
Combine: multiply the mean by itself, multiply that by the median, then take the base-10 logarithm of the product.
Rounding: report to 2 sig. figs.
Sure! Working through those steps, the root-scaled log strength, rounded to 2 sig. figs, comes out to 0.65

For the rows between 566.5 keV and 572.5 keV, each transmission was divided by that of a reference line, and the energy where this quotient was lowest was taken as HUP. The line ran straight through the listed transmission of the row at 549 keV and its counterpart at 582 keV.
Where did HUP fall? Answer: 567 keV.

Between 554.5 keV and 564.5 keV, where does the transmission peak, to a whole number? 555 keV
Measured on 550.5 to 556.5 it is 551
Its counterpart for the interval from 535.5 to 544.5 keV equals 538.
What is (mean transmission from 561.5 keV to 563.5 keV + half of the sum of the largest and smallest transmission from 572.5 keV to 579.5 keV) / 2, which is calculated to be 2.52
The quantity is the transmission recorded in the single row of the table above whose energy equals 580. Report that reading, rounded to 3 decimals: 3.592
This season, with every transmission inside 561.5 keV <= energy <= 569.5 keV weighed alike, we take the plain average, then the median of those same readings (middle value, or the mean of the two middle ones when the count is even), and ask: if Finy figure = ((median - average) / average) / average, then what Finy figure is -0.023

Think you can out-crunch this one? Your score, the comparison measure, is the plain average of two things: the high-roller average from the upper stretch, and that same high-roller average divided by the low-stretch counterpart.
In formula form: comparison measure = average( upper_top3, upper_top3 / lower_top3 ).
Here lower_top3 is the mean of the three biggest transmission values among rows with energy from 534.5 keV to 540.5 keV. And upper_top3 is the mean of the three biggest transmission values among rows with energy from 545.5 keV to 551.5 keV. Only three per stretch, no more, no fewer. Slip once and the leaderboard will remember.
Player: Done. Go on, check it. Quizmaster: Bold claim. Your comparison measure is 1.82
